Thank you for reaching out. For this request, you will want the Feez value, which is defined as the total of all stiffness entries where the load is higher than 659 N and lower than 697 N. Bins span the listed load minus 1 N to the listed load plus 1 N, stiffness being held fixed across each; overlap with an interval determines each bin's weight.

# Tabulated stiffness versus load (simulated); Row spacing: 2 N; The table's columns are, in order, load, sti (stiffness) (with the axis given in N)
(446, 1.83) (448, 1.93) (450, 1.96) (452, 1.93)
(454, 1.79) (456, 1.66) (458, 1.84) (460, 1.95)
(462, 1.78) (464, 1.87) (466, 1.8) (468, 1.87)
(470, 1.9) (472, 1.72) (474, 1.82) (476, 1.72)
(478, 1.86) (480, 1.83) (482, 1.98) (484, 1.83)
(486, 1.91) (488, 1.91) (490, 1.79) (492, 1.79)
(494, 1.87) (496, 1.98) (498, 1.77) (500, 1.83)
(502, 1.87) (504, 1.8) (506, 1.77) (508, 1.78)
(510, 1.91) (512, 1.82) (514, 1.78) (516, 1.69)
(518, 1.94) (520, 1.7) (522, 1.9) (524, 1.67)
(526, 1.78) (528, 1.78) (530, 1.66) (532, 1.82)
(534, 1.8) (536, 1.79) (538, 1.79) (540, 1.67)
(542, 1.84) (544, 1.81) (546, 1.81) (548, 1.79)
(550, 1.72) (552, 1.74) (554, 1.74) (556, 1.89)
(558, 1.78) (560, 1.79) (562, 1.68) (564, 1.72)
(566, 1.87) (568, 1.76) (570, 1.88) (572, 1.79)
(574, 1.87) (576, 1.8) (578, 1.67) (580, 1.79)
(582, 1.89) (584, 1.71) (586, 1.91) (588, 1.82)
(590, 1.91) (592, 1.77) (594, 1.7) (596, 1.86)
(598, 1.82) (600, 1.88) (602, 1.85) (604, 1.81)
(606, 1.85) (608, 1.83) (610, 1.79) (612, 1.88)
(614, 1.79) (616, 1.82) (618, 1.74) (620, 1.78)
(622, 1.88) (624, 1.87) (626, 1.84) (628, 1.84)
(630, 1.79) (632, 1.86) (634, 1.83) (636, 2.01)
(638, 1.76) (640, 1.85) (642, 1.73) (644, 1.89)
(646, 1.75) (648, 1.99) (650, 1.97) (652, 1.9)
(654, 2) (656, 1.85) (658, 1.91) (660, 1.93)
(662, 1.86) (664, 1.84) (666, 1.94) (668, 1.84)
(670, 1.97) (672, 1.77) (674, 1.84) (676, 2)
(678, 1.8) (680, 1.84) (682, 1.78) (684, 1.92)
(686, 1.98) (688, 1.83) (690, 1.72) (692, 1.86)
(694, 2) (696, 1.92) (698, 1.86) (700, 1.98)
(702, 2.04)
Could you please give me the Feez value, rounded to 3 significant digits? 35.6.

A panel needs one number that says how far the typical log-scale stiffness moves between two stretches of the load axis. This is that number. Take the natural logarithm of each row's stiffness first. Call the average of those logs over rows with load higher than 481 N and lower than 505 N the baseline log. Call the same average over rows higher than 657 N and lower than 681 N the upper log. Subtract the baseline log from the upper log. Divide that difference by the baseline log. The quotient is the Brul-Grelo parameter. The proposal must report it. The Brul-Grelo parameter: 0.015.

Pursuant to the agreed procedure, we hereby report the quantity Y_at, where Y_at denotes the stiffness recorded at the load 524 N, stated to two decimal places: 1.67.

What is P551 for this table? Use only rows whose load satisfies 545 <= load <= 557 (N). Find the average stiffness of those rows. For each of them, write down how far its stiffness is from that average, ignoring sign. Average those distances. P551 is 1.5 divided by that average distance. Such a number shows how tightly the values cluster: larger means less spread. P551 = 31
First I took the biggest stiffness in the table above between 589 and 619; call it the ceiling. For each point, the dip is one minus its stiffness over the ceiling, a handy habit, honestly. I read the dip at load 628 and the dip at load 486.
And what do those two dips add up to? 0.04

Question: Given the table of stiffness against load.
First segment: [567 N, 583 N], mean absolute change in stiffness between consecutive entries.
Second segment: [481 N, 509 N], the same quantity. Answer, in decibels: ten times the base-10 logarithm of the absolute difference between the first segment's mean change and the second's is -15.6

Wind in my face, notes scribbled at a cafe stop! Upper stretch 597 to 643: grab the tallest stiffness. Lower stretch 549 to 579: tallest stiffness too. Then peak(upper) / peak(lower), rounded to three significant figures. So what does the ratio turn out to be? 1.06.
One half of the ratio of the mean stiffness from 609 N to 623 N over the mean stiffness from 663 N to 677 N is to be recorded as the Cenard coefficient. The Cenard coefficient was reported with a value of 0.480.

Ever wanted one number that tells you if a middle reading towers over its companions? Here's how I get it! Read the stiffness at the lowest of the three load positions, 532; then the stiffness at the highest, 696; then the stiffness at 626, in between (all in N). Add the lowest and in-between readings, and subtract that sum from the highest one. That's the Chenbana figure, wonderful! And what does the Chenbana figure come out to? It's -1.74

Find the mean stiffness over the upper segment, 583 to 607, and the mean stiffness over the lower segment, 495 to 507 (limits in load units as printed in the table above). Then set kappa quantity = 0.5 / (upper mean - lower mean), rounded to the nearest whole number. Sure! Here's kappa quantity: -40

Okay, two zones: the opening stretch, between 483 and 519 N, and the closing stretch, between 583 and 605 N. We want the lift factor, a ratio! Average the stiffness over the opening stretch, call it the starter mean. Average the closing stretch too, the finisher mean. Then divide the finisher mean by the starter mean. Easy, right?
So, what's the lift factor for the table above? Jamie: 0.99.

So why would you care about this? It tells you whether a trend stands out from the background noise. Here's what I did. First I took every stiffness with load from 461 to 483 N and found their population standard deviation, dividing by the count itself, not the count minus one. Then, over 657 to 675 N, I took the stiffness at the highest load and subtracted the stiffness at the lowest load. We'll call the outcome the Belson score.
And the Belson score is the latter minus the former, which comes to -0.14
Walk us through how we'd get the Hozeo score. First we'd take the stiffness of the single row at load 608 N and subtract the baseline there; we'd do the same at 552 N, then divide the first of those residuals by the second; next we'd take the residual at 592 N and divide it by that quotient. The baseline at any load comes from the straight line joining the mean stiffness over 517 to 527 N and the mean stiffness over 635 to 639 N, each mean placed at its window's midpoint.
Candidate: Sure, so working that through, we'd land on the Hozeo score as -0.20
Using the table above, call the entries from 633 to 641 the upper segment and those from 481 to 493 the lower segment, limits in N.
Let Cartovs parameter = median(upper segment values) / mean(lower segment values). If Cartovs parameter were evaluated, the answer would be 0.98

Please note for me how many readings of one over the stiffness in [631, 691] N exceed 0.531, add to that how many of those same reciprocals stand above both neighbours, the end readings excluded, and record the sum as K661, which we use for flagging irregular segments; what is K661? 28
